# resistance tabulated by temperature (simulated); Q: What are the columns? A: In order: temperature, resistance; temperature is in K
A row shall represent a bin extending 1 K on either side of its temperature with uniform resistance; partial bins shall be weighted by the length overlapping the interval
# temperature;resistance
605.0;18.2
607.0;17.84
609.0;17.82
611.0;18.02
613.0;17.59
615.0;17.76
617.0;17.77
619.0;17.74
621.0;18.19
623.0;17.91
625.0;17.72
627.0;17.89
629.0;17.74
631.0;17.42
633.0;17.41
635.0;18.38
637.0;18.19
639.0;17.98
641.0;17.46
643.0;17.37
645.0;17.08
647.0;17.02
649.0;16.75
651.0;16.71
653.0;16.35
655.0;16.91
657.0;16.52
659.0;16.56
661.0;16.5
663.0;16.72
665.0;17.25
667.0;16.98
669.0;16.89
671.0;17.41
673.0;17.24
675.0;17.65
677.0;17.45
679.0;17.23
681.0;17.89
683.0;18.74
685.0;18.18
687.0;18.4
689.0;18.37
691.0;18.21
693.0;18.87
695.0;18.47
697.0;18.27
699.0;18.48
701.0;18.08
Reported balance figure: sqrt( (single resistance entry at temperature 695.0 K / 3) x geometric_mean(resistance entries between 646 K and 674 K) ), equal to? 10.18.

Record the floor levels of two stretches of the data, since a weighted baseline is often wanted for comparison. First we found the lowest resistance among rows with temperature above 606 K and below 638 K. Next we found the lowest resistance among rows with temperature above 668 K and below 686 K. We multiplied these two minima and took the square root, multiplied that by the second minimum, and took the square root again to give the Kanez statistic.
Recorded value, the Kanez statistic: 17.0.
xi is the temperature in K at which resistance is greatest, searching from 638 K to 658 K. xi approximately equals 639.0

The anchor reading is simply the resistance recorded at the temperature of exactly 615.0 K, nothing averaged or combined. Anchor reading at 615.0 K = 17.76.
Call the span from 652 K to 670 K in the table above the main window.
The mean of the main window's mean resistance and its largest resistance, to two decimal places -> 17.00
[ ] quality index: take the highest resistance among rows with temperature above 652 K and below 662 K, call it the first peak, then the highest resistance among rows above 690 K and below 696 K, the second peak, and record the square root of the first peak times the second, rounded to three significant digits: 17.9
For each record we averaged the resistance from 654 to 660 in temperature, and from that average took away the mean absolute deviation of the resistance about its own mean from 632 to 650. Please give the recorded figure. 16.2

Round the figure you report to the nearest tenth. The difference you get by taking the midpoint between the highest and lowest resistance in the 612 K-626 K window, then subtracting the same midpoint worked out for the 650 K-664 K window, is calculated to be 1.3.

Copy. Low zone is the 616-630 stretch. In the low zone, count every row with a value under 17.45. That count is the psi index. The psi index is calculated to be 0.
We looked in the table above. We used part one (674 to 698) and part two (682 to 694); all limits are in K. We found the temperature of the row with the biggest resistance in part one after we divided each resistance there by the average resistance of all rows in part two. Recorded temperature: 693.0 K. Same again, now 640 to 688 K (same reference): 683.0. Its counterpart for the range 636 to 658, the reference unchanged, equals 637.0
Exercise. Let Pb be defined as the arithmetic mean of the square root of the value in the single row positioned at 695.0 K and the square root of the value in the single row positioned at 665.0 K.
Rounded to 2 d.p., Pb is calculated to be 4.23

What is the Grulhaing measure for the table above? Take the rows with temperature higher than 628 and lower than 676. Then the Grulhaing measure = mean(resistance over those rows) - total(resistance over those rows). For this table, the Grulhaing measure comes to -395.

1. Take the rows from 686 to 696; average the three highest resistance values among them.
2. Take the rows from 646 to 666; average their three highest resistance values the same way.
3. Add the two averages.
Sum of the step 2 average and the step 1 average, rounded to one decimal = 35.6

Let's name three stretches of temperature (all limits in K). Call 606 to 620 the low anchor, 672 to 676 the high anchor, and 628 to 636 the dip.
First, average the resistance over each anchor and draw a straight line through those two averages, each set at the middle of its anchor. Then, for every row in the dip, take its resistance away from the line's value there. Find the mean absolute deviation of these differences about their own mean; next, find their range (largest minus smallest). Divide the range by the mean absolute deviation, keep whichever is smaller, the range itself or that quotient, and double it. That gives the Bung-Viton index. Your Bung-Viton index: 2.0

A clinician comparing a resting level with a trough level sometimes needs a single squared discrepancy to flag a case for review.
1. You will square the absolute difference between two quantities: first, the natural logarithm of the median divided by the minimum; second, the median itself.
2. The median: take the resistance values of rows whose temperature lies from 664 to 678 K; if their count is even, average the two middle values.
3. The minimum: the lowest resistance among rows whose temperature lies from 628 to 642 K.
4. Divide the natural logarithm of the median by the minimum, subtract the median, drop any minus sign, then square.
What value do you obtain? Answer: 292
